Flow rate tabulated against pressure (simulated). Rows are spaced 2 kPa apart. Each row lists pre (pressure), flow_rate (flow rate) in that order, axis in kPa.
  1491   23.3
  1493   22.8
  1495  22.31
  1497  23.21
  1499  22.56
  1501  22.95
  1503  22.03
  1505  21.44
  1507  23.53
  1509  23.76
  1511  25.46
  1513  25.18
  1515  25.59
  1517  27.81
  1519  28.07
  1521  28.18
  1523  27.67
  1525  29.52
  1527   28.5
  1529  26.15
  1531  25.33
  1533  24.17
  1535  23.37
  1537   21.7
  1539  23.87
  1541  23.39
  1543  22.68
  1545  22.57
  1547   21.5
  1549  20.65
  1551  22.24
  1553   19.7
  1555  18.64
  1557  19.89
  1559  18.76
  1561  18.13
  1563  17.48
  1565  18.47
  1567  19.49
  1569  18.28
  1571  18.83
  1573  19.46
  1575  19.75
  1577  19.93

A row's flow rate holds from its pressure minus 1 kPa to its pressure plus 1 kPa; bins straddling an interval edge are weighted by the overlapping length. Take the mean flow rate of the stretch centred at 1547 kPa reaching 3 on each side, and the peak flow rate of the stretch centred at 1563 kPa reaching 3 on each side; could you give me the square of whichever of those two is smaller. 341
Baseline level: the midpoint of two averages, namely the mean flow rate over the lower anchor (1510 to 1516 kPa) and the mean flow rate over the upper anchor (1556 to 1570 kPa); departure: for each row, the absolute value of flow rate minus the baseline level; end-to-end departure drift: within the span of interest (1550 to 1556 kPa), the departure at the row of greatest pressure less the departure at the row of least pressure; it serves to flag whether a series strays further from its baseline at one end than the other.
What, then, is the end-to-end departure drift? 3.2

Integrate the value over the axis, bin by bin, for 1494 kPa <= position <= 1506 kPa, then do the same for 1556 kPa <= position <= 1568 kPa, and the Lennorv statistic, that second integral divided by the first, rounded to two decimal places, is 0.83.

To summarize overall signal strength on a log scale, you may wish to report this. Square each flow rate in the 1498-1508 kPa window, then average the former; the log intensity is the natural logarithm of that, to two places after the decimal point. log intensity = 6.23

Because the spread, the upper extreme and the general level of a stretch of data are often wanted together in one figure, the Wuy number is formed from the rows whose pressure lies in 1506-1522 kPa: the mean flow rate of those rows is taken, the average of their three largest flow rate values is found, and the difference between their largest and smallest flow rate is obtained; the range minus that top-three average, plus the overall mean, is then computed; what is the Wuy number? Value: 2.6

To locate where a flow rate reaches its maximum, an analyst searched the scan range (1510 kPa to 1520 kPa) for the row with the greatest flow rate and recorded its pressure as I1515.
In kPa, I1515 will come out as 1519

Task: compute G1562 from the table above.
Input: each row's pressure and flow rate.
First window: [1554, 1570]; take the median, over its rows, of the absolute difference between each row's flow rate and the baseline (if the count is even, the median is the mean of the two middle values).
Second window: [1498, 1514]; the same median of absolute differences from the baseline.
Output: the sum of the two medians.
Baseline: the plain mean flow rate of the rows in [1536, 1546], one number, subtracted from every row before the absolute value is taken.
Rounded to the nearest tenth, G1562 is 5.2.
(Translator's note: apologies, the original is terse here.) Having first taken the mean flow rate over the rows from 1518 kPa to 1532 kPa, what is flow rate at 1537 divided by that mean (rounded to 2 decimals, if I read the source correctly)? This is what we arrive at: 0.79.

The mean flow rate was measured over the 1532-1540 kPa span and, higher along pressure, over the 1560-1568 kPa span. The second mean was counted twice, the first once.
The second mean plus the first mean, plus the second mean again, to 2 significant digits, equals 60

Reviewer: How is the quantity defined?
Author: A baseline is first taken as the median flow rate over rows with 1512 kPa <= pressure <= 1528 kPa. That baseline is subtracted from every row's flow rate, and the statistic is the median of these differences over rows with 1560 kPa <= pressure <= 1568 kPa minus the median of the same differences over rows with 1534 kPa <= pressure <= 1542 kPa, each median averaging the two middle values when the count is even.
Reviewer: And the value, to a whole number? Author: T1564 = -5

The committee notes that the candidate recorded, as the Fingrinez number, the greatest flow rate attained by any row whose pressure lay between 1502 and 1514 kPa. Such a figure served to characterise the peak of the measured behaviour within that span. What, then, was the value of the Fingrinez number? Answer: 25.46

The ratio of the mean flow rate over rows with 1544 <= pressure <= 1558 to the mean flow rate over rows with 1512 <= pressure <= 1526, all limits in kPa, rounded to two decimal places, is 0.76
